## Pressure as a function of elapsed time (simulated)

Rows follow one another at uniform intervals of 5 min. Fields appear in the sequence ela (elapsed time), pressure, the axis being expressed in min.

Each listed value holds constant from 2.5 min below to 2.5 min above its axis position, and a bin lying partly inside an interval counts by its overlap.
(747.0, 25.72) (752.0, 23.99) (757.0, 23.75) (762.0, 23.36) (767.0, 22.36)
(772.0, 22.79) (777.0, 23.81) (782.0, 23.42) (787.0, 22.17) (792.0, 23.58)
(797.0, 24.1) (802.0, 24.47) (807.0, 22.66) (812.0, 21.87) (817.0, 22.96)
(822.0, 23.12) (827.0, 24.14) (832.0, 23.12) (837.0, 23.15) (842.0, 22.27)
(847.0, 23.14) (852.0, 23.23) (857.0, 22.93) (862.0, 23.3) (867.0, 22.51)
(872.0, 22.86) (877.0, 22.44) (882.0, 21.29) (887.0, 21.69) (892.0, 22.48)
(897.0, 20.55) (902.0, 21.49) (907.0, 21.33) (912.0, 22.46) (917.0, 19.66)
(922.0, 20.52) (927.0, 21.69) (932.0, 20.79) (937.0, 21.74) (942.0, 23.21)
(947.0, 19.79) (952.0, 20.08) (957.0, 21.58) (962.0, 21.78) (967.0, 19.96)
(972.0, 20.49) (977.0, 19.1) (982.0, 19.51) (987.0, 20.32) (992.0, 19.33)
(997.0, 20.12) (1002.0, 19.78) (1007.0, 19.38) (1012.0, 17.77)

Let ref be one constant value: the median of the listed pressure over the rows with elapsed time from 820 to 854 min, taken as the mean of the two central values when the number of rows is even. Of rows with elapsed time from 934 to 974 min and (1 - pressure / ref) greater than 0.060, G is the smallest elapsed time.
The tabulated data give 937.0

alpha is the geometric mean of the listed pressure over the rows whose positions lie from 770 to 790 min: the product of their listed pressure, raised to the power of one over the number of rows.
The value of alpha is 23.0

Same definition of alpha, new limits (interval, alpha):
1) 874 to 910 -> 21.6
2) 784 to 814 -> 23.1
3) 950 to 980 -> 20.5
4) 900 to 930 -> 21.2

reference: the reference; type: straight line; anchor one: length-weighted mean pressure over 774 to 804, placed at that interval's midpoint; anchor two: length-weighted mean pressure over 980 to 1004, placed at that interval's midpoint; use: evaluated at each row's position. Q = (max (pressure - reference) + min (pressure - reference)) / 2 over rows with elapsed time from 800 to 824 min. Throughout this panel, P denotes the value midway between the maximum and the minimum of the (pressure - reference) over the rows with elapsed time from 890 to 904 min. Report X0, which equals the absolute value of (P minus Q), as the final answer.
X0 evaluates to 0.0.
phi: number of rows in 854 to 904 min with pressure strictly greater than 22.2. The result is 6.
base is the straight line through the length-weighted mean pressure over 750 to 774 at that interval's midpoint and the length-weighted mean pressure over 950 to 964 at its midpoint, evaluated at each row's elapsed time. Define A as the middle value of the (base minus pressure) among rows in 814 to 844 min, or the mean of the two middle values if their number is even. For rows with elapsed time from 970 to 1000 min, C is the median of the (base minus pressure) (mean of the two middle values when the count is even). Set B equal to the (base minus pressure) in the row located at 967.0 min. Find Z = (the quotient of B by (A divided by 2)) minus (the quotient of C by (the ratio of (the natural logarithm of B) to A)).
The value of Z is 2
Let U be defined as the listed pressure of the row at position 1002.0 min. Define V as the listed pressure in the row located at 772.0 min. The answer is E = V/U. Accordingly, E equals 1.15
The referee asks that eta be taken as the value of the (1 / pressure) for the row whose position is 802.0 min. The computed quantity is 0.0409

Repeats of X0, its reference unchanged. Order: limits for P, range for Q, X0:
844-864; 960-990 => 0.6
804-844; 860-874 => 0.7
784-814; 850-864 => 1.0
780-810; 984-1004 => 0.1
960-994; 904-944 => 0.3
